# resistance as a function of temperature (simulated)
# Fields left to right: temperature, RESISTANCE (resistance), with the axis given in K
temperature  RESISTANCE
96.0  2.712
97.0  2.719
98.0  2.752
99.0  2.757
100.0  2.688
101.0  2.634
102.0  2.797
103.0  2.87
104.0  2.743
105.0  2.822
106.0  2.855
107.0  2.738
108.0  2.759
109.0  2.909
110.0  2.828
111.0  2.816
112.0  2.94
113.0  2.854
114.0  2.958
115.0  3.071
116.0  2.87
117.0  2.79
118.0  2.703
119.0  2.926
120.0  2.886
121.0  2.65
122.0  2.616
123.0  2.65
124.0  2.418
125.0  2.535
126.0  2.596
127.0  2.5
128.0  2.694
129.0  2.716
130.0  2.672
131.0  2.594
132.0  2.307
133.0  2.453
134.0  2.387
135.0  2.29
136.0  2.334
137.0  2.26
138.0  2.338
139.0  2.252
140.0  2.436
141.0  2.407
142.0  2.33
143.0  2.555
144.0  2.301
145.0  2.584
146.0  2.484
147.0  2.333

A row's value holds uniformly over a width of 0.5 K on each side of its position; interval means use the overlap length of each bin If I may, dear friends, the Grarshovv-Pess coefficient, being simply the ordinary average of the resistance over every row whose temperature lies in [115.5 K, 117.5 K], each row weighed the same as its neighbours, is 2.8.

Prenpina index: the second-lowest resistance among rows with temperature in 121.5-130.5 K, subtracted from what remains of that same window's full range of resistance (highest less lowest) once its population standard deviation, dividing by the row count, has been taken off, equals -2.3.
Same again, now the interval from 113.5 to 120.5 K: -2.5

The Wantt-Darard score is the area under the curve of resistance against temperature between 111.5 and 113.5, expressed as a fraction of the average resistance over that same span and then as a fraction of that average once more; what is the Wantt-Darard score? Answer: 0.69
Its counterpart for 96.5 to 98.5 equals 0.73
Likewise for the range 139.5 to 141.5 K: 0.83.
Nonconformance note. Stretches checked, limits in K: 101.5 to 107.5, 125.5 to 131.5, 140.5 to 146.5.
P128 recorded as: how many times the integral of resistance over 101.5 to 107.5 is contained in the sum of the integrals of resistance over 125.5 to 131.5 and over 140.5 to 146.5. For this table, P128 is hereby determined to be 1.81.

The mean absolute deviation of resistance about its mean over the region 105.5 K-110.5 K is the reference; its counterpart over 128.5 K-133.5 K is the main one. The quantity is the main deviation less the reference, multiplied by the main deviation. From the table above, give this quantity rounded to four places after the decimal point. 0.0107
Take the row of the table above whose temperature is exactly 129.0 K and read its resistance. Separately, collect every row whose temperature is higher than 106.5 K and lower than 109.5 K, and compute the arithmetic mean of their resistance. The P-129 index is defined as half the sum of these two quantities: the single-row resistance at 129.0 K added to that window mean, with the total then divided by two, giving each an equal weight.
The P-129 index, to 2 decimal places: 2.76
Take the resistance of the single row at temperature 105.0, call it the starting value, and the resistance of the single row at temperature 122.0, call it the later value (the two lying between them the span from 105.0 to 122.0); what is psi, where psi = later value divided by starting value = 0.93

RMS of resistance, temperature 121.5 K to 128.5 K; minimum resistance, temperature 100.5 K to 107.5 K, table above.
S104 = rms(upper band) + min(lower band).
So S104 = 5.21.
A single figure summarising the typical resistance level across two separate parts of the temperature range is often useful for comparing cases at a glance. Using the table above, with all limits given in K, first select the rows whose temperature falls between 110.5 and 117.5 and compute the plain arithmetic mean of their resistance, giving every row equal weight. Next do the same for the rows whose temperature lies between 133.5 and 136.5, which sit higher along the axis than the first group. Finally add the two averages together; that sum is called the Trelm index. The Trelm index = 5.24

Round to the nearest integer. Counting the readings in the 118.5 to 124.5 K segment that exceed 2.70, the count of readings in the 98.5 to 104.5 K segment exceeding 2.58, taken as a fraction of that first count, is 3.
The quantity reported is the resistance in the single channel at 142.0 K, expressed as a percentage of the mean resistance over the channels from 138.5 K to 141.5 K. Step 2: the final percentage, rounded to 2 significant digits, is 99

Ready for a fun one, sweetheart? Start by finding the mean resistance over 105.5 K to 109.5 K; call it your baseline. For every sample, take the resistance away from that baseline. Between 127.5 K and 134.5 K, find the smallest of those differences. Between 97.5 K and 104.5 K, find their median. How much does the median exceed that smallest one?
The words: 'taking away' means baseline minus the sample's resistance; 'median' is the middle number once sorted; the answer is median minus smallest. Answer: -0.04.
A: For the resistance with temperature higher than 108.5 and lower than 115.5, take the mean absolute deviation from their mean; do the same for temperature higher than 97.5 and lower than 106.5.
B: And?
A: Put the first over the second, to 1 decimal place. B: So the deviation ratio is 1.1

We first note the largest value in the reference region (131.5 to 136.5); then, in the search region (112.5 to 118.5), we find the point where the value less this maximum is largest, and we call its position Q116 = 115.0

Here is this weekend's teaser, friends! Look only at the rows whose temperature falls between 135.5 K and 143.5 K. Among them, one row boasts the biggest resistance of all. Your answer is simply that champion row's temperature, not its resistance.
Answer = 143.0 K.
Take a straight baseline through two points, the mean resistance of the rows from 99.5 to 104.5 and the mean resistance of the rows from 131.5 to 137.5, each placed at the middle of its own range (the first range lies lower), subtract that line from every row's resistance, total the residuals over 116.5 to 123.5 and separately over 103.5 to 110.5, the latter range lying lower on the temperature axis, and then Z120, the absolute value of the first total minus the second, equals 0.7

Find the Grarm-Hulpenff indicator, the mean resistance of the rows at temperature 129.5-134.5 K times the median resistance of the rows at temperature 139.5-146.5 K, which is 6.05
